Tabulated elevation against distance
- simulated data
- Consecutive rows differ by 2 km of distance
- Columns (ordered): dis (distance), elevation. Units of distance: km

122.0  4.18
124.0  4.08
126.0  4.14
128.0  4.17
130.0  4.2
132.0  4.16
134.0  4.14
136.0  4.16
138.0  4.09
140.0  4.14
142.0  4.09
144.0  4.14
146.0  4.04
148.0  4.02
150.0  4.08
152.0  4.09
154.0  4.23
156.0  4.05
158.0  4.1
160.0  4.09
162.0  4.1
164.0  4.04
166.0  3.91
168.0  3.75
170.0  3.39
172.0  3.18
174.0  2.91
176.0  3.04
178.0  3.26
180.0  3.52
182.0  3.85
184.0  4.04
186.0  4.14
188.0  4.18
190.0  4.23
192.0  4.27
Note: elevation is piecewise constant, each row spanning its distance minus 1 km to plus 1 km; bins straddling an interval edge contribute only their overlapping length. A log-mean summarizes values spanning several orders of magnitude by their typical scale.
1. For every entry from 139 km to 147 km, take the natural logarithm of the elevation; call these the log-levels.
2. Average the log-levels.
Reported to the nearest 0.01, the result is 1.41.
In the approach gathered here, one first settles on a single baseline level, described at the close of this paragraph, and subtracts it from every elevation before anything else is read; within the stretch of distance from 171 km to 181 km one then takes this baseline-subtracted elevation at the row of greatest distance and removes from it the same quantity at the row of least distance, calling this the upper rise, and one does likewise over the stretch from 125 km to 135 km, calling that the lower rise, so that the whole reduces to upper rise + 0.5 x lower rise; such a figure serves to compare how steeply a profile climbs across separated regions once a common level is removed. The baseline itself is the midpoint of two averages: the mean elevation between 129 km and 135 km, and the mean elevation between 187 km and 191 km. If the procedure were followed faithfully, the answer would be 0.3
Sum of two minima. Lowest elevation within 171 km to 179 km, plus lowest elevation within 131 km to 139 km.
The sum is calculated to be 7.00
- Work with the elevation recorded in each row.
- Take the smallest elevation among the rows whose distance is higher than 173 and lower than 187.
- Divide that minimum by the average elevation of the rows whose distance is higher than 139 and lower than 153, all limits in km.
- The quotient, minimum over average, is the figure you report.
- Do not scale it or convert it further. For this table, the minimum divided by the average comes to 0.712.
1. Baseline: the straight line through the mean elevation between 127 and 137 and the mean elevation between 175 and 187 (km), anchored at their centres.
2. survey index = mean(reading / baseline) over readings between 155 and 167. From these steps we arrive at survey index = 1.05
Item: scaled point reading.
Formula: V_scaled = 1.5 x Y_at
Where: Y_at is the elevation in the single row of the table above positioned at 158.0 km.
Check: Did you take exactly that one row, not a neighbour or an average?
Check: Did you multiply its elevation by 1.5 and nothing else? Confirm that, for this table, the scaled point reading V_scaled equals 6.15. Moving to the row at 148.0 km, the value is 6.03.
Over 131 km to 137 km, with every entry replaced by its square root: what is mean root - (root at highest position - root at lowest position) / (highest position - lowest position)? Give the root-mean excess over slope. 2.04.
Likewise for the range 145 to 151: 2.01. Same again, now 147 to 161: 2.02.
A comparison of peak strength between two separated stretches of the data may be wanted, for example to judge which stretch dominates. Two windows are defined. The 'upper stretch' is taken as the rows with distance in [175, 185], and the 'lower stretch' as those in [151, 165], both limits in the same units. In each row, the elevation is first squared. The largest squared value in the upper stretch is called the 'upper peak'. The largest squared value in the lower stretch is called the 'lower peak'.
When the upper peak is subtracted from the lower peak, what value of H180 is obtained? 1.57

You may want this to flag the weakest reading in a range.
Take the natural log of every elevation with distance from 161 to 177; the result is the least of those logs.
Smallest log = 1.07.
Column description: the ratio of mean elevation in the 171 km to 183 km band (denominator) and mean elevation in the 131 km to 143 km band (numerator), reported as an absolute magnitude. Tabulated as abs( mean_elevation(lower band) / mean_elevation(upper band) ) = 1.25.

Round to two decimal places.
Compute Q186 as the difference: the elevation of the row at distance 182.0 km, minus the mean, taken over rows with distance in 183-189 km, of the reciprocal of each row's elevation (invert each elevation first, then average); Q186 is 3.61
